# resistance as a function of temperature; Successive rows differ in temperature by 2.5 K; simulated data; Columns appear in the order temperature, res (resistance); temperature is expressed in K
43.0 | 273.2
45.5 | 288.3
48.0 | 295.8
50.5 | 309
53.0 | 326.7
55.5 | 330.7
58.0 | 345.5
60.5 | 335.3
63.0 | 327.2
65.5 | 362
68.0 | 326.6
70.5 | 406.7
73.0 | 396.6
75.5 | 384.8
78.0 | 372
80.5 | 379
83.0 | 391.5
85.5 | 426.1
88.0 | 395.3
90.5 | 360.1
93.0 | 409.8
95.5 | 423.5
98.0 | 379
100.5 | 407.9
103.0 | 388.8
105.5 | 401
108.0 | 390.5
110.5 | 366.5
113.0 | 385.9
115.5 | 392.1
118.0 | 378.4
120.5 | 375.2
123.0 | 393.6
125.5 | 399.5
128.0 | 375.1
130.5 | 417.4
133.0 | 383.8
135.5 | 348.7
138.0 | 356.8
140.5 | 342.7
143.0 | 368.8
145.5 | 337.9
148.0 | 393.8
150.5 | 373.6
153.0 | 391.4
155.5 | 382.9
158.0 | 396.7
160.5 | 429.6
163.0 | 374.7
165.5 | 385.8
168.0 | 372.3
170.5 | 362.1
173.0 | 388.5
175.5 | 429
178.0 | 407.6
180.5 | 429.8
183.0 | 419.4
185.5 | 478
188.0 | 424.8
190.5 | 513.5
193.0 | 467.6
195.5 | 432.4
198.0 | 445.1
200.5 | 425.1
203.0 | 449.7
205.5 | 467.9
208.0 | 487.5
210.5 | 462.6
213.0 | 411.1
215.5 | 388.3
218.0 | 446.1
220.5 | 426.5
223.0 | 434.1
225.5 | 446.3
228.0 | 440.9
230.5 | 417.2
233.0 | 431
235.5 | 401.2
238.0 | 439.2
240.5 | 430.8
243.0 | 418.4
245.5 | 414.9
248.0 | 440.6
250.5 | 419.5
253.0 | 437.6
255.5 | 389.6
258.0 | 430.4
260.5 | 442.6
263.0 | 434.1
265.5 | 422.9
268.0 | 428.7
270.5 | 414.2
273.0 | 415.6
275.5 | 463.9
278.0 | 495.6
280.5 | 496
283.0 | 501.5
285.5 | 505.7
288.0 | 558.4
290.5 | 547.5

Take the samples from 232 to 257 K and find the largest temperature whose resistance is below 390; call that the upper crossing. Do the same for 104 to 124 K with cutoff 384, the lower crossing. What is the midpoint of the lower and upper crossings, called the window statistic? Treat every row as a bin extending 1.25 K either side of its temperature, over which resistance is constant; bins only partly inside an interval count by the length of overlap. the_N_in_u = 188.0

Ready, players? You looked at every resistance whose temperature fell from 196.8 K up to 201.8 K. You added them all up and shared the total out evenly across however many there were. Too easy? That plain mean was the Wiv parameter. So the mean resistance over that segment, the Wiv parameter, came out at 435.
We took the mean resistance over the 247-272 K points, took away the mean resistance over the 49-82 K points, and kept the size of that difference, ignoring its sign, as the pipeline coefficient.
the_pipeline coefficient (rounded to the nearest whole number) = 72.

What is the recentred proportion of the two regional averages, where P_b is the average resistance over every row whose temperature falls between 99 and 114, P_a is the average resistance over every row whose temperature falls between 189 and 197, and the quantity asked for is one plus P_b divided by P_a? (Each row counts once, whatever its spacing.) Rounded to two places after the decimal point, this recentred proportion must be 1.83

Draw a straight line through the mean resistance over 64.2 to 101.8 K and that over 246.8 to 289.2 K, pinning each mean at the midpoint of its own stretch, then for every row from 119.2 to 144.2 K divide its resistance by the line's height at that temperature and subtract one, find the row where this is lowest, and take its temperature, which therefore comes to 140.5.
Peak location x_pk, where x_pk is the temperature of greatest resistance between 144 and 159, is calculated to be 158.0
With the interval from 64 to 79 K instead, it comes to 70.5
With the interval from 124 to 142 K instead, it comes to 130.5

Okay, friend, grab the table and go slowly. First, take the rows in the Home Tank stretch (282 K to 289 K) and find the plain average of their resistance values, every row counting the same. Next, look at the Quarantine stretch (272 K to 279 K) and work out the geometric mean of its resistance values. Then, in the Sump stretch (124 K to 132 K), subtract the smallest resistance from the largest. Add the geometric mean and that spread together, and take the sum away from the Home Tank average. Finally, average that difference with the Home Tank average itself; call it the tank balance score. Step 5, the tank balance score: 272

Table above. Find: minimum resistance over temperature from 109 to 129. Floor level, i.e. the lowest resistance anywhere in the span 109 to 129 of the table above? 366.5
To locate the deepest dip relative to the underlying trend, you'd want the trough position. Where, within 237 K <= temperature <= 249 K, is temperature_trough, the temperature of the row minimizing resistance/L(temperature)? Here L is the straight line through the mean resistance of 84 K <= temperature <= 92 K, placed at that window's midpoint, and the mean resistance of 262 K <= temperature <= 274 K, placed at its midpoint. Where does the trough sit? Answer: 245.5 K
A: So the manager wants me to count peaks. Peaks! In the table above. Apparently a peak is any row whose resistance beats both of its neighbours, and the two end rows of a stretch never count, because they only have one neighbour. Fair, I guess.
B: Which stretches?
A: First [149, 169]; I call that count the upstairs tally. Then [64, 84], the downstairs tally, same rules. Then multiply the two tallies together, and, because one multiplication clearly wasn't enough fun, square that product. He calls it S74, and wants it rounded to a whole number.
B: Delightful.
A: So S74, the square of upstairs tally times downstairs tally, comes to 9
